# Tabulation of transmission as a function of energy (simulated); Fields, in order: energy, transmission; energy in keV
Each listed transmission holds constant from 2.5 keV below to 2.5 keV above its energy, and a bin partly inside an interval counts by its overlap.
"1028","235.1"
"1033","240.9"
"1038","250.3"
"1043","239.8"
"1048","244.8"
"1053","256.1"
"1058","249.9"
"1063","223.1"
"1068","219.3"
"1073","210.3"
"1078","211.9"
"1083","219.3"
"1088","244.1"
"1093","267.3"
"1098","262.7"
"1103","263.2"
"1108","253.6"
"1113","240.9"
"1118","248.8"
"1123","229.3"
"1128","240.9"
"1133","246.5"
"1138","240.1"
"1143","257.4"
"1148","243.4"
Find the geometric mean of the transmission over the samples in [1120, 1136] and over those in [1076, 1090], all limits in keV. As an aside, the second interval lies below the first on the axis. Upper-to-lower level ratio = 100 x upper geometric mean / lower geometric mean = 106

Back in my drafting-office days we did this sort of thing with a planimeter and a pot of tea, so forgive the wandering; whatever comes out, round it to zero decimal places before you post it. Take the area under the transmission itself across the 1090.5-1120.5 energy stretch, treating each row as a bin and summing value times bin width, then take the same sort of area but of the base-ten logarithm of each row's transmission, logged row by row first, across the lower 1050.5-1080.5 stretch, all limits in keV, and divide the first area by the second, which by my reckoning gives 109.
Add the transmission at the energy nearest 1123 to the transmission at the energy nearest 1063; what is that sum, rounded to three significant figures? 452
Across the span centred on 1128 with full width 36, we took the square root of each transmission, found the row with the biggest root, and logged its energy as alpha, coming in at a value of 1143 keV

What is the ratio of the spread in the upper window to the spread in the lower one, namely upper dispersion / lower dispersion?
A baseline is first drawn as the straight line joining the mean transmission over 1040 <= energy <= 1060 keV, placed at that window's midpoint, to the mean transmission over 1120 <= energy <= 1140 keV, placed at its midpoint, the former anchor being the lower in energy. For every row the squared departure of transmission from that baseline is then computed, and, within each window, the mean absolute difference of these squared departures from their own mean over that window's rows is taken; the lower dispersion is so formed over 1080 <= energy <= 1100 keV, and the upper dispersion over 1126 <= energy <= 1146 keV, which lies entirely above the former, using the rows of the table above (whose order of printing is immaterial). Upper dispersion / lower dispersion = 0.7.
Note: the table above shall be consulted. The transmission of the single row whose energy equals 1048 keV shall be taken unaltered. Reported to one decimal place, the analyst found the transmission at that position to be 244.8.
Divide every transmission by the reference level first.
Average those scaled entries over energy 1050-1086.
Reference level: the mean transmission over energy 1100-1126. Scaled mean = 0.92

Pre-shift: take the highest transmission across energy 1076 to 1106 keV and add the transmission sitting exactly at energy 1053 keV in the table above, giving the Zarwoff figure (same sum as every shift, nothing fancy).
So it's 523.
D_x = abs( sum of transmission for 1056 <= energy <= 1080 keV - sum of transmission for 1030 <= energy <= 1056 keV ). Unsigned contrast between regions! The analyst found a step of 117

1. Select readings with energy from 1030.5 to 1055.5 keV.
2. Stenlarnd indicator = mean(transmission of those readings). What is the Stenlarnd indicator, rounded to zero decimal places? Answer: 246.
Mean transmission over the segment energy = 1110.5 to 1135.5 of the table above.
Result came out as 241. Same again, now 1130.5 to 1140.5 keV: 243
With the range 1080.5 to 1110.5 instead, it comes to 252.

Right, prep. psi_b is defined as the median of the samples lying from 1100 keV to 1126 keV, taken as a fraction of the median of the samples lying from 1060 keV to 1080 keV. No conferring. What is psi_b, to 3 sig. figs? 1.15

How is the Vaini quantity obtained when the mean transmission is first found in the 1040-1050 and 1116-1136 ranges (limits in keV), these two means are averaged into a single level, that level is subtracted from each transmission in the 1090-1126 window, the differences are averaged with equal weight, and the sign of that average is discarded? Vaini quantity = 10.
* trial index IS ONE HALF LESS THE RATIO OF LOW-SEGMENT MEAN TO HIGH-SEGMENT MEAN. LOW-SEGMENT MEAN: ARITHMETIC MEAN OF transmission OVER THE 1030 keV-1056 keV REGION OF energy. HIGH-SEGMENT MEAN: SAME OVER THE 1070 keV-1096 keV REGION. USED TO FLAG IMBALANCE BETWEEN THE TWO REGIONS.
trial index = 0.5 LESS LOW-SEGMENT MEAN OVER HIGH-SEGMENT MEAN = -0.57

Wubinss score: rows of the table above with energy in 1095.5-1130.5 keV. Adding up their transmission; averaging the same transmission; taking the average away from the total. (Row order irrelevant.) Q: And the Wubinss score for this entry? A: 1491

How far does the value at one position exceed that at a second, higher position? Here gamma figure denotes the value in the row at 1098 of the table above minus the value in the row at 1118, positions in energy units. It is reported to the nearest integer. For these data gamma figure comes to 14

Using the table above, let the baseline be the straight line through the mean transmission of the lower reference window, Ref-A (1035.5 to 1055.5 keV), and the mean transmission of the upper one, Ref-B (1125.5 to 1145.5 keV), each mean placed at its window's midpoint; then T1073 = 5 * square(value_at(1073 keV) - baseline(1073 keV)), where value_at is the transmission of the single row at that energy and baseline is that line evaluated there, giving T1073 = 6839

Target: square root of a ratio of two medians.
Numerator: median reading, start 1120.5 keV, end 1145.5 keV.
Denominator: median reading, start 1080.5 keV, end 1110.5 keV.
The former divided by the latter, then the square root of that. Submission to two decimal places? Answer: 0.97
